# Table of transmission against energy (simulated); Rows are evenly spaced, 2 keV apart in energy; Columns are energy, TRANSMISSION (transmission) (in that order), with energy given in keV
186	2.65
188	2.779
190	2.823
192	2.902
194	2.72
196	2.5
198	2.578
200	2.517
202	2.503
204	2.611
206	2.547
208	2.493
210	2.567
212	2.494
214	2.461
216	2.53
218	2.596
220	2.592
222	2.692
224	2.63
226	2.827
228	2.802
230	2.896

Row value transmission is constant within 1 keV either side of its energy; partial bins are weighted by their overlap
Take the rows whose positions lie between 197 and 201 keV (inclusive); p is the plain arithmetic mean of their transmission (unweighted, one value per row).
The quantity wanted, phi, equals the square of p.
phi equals 6.5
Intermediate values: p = 2.55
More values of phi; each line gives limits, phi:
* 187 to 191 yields 7.8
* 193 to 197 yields 6.8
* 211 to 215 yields 6.1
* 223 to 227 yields 7.4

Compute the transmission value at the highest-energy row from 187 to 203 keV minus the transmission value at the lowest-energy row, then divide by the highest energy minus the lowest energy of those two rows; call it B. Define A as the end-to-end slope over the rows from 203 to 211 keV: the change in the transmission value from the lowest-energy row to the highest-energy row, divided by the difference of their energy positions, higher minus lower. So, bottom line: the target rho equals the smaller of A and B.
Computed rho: -0.020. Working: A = -0.007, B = -0.02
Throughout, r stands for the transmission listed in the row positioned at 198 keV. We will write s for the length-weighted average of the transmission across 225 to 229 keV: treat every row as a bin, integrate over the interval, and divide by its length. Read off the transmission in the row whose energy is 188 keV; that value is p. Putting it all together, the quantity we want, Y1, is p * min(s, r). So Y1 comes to 7.2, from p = 2.779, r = 2.578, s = 2.81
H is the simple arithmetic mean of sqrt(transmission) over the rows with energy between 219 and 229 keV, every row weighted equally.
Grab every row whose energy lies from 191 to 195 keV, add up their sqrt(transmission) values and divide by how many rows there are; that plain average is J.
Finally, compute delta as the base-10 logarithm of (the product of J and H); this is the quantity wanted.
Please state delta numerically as 0.441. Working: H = 1.65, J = 1.68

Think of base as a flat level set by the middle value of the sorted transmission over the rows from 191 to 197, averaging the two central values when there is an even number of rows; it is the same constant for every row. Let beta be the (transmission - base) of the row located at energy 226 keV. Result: 0.11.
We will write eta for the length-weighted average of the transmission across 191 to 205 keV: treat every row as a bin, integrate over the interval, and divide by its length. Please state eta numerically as 2.62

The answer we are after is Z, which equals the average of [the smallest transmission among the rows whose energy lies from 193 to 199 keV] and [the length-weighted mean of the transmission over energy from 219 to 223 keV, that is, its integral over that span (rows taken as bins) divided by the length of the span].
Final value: 2.57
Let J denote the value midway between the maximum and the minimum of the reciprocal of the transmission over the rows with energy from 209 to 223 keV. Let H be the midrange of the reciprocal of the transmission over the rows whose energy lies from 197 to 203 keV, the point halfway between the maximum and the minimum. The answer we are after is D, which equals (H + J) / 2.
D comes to 0.391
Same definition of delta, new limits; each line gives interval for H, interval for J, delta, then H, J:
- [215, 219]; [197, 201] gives 0.407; 1.60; 1.60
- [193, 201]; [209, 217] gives 0.406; 1.61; 1.59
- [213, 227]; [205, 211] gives 0.411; 1.62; 1.59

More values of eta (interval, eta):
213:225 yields 2.58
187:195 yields 2.81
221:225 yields 2.66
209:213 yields 2.53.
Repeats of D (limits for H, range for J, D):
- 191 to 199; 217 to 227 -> 0.371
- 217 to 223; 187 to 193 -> 0.365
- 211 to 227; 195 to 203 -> 0.387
